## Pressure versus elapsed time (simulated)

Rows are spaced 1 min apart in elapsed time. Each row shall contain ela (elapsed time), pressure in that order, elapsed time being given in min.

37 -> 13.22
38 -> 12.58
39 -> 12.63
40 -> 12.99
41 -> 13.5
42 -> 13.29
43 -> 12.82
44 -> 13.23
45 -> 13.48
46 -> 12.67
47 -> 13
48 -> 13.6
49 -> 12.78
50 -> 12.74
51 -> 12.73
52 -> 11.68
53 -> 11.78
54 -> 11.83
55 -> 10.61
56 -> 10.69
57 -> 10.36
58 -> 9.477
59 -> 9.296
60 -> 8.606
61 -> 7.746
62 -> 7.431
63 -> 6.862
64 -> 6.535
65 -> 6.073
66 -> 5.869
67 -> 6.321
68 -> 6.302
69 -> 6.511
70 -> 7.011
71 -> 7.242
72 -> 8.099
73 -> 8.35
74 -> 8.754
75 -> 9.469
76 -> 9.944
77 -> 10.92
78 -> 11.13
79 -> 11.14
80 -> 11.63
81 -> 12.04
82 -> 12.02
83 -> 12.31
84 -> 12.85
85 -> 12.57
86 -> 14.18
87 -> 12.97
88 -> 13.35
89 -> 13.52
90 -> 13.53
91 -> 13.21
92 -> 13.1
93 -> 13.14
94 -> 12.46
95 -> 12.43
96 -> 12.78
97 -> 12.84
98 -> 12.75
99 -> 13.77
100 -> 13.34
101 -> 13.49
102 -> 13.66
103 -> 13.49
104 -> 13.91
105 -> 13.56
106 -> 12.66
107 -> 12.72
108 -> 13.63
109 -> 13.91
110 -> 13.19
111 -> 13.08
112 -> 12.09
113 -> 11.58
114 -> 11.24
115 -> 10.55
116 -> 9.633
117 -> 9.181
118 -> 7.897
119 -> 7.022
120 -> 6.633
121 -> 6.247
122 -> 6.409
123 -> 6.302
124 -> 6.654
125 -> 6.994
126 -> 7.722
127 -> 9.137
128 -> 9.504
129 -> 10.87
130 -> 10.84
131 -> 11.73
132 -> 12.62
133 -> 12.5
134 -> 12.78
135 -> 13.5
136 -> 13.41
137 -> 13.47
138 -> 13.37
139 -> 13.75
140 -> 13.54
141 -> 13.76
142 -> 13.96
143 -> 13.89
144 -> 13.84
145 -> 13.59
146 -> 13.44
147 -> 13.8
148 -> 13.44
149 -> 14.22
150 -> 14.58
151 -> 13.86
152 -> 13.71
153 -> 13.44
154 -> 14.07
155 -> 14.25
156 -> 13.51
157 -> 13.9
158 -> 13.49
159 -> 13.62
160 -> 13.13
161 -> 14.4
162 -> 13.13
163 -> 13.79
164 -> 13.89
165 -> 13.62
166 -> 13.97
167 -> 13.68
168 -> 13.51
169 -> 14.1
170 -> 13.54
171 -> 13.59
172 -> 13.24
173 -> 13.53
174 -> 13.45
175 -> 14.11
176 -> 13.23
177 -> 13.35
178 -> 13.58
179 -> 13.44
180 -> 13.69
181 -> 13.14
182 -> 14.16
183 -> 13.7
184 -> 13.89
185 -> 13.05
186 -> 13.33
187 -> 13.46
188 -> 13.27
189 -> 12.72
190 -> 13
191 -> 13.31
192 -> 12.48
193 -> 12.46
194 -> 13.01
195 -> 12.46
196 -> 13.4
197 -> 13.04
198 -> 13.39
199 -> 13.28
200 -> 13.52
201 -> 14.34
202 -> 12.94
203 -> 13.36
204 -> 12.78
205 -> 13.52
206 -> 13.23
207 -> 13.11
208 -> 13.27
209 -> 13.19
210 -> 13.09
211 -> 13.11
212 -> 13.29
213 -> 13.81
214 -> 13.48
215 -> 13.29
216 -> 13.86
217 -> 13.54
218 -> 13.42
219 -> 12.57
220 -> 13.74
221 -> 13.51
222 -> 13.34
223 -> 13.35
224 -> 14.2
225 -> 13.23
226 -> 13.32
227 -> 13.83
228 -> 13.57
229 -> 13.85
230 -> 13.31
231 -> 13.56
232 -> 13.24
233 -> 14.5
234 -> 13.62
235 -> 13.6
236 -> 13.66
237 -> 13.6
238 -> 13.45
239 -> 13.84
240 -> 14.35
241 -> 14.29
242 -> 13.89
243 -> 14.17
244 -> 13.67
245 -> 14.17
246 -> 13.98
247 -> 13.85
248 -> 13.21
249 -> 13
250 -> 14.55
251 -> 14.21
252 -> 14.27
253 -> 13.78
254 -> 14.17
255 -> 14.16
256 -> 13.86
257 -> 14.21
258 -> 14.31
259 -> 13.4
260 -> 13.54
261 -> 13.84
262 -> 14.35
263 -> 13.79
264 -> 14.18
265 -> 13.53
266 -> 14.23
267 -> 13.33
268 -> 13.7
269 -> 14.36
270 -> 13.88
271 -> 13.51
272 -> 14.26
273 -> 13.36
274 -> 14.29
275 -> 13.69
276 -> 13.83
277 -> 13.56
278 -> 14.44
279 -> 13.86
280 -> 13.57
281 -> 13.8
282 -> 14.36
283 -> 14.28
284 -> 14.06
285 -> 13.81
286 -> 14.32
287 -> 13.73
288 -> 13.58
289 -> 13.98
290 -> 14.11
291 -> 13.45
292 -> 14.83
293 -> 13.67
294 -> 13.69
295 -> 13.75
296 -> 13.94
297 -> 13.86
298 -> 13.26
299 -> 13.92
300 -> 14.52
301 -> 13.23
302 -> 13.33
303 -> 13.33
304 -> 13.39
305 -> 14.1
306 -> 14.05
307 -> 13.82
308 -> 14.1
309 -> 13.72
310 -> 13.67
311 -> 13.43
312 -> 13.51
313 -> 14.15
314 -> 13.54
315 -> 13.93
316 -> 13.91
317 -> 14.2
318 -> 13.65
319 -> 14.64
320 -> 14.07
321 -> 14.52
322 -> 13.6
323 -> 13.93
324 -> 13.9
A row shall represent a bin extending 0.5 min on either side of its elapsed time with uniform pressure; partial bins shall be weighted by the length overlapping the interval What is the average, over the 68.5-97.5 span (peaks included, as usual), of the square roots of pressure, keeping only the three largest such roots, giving 3.71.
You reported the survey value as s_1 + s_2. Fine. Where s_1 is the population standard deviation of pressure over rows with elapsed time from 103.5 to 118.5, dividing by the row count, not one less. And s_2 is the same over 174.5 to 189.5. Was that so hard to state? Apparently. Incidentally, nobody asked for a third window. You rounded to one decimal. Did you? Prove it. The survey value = 2.2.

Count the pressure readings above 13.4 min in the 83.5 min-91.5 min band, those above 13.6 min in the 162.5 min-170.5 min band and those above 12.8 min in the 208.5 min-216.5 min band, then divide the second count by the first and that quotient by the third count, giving 0.25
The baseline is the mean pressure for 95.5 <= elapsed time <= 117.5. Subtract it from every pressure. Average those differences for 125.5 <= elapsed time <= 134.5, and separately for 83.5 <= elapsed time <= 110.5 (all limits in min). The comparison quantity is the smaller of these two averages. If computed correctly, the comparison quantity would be -1.7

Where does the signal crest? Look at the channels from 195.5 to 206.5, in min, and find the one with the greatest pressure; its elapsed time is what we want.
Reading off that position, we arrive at 201 min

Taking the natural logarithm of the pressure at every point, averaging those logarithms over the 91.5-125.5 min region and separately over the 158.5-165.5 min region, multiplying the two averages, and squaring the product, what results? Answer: 39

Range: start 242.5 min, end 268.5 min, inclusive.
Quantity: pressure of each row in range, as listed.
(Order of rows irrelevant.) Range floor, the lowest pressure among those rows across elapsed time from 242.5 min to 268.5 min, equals 13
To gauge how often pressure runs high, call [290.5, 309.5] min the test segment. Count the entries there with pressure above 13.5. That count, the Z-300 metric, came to 13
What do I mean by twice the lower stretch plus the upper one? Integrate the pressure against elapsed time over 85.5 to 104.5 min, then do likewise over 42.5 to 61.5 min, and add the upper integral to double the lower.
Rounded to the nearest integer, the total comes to 690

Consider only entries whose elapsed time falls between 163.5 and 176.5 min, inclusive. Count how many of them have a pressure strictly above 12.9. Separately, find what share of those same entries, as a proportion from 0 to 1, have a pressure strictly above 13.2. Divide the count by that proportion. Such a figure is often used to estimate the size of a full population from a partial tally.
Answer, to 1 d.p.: 13.0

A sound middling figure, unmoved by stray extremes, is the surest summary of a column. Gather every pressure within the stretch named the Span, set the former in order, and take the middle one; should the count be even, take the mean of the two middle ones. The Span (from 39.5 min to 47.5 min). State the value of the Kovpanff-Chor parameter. 13.1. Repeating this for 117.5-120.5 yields 7.0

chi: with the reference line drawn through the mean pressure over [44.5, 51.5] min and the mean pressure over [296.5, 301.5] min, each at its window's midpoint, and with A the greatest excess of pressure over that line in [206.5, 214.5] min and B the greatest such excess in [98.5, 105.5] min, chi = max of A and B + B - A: 1.2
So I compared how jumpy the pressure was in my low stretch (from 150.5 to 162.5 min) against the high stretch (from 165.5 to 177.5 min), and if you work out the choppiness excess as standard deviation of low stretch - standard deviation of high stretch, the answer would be 0.10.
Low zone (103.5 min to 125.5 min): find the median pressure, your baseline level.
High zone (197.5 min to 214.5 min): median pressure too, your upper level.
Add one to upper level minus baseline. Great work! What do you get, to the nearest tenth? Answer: 3.4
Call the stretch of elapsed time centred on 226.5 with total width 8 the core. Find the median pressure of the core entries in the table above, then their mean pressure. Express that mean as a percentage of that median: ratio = 101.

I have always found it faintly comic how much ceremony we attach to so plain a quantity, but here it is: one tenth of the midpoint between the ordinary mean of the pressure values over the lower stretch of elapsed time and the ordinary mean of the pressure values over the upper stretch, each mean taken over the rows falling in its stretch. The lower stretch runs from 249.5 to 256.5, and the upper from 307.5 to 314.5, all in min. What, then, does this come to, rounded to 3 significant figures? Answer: 1.39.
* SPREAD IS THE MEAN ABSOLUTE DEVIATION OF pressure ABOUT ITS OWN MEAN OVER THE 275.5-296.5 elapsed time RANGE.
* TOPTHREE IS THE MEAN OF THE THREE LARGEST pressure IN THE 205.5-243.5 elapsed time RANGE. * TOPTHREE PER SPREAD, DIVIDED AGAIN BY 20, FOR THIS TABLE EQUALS 2.6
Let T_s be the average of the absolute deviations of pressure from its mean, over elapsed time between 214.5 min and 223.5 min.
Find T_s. 0.24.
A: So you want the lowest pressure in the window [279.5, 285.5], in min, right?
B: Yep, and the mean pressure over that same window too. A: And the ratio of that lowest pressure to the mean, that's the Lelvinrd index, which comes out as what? 0.971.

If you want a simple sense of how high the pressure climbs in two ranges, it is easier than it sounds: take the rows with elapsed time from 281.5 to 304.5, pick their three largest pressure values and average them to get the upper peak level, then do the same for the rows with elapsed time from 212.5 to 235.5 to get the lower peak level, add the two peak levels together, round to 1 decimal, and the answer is 28.8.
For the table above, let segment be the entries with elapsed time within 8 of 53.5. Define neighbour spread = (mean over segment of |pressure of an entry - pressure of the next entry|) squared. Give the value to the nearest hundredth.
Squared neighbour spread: 0.23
